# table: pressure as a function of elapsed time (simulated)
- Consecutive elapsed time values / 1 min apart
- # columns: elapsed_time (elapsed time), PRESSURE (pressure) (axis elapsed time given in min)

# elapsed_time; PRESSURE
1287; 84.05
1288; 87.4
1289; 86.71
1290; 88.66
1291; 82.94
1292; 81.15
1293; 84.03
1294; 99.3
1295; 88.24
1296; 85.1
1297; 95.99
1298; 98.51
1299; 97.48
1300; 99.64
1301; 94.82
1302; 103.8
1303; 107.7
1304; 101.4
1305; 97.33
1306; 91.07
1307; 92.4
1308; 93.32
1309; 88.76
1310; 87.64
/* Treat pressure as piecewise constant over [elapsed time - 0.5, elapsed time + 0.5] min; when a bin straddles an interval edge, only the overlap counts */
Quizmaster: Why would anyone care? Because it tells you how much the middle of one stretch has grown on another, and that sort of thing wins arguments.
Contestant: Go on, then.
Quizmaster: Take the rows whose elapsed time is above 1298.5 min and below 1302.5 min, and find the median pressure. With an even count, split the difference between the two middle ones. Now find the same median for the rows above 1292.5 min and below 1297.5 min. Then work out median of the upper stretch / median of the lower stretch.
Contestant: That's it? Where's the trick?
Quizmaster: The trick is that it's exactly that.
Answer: 1.12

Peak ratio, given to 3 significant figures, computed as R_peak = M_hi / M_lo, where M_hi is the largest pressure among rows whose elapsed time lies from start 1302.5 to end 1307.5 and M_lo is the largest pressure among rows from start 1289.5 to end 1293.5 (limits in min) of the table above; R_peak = 1.21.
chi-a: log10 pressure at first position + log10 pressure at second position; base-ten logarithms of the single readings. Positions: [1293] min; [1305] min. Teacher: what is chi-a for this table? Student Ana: 3.91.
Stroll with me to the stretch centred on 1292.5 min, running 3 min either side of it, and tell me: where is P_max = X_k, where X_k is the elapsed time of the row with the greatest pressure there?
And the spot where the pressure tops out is 1294 min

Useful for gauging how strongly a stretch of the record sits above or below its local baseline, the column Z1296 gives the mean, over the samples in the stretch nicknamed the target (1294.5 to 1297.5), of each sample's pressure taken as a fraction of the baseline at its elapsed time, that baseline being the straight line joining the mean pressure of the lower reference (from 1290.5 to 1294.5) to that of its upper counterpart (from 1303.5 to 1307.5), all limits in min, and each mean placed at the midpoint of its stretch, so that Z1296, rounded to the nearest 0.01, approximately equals 1.01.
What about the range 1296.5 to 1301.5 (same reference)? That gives 1.07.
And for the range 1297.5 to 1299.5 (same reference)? 1.08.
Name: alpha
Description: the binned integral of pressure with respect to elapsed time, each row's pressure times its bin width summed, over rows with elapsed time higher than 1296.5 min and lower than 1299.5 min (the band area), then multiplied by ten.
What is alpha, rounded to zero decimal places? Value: 2920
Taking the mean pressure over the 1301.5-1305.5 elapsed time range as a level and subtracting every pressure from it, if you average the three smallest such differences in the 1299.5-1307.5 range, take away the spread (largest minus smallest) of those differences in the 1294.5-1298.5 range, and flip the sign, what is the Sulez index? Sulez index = 15.2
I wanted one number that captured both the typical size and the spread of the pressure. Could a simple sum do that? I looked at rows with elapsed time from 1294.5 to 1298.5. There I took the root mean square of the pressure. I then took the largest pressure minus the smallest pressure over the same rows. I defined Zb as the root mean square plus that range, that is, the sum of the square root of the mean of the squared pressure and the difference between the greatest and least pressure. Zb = 105.5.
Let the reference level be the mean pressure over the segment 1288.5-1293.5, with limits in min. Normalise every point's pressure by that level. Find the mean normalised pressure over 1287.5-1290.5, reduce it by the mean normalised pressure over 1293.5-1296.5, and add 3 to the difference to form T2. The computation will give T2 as 2.96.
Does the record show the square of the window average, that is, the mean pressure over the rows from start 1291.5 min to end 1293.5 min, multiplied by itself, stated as 6821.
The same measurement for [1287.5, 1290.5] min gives 7672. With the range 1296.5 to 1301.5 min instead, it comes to 9465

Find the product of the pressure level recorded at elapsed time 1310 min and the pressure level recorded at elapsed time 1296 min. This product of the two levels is 7458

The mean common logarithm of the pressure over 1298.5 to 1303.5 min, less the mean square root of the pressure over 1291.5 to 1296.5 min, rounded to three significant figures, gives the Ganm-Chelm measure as -7.35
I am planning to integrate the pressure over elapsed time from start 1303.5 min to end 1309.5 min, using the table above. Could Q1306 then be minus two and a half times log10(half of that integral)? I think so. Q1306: -6.13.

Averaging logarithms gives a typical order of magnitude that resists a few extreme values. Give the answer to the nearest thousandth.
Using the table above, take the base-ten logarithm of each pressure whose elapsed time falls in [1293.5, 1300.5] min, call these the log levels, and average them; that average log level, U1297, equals 1.977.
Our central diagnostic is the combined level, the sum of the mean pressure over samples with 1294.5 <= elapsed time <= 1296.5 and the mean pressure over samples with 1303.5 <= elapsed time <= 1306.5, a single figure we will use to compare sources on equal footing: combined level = 183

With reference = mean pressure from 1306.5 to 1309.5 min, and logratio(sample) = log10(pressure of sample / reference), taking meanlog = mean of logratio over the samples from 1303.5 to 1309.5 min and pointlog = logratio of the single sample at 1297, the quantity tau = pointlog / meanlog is 1.8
